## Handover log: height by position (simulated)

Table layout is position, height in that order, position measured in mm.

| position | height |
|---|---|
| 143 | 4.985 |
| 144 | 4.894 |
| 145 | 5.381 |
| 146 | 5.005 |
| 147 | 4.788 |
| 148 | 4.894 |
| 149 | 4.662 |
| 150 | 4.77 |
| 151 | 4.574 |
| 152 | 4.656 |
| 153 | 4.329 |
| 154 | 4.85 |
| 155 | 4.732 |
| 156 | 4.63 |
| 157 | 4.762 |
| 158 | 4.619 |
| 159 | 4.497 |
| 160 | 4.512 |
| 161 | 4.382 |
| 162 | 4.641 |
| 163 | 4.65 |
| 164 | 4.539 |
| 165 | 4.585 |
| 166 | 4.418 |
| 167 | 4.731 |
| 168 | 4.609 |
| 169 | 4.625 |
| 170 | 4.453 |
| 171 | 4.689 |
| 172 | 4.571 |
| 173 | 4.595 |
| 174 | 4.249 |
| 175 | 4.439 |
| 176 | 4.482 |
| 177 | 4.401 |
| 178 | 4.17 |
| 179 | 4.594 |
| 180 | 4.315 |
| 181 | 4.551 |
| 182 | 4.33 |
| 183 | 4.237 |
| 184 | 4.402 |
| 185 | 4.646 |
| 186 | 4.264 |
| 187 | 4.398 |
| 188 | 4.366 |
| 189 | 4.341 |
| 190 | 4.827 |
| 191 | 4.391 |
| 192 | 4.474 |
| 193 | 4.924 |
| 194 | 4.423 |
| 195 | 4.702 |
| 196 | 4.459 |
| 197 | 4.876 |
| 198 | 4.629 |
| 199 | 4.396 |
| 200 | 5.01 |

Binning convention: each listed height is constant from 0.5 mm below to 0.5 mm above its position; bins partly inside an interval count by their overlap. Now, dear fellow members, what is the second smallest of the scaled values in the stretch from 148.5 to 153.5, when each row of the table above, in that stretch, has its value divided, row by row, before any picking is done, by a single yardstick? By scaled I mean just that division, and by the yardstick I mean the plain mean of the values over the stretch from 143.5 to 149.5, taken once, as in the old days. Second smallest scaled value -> 0.926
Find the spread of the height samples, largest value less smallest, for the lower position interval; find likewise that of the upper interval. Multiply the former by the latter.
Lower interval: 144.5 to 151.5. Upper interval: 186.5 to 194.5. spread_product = 0.47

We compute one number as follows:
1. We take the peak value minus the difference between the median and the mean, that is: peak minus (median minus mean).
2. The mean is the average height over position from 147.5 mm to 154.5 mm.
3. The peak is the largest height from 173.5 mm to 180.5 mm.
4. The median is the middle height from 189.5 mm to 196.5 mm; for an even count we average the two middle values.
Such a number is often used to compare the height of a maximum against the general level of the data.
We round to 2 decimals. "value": 4.80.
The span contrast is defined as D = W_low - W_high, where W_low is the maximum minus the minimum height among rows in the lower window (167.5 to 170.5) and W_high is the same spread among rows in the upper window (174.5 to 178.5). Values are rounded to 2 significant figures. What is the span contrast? -0.14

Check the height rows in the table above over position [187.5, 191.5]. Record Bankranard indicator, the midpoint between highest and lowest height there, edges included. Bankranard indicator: 4.584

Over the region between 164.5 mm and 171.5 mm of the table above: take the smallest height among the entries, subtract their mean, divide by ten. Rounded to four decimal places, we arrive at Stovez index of -0.0169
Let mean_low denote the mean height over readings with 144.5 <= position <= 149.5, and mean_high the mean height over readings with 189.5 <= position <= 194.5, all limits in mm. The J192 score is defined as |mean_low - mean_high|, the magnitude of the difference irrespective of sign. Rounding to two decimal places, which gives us 0.34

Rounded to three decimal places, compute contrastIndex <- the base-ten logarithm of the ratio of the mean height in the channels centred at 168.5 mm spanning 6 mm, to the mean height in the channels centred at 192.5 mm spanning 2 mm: -0.010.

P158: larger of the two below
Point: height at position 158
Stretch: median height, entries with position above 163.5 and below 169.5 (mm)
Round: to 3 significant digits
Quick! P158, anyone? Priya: 4.62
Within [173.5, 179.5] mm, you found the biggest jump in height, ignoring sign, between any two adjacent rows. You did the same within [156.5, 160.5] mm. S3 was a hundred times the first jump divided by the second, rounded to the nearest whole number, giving 297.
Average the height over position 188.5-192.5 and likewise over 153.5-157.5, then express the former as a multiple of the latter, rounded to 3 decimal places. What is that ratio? 0.950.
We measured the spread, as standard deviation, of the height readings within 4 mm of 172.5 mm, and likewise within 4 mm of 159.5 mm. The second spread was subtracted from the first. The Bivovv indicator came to 0.02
